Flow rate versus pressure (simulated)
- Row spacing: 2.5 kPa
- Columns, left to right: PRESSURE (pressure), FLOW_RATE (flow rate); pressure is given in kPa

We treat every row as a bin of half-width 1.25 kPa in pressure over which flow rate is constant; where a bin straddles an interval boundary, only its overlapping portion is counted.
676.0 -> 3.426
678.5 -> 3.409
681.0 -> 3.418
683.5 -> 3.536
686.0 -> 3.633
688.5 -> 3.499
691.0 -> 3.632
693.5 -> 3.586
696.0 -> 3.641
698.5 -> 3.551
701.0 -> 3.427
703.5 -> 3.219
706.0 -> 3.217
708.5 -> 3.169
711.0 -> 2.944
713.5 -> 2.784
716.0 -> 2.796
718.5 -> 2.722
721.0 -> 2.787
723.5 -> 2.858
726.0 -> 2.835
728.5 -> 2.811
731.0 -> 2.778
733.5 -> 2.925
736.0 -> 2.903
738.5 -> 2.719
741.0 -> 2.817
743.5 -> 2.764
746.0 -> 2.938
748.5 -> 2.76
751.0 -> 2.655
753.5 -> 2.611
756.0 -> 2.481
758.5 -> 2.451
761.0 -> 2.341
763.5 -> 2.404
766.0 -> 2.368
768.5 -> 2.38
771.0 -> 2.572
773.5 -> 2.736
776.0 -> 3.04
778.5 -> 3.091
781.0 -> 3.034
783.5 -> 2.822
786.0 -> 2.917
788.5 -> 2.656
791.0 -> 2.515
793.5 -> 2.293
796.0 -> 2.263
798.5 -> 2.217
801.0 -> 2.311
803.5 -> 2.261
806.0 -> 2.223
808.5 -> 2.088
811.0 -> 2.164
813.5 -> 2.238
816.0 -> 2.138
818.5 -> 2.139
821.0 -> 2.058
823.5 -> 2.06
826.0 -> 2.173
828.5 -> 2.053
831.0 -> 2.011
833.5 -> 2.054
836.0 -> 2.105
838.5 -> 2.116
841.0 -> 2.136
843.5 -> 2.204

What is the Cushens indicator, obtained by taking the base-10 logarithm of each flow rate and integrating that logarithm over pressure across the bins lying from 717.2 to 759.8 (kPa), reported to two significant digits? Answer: 19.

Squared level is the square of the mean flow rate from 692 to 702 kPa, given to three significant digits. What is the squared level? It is 12.6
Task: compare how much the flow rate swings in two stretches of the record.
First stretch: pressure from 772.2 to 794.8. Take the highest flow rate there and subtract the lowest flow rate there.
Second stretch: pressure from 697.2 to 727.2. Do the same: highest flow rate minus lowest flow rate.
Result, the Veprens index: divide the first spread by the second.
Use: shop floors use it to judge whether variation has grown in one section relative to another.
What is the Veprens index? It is 0.96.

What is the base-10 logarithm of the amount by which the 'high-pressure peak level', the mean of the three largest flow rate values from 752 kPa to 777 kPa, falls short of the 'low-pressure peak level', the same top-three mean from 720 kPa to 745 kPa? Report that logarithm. -1.00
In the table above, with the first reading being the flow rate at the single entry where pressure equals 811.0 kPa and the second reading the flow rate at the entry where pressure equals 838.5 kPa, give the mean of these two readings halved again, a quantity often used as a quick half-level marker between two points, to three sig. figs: 1.07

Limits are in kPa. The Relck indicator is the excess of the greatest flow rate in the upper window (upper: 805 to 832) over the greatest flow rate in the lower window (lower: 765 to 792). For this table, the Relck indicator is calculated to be -0.9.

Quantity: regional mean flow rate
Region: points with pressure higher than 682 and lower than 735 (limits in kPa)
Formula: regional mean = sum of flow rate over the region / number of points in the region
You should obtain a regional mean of 3.2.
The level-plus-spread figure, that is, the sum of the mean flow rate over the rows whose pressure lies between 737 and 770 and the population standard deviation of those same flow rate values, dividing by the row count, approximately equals 2.8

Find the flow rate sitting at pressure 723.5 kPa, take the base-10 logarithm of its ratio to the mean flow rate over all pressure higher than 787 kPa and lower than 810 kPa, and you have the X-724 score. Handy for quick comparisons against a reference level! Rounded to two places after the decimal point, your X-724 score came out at 0.09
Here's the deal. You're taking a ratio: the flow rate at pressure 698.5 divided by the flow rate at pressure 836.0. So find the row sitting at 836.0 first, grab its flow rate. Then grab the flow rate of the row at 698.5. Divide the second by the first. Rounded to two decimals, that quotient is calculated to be 1.69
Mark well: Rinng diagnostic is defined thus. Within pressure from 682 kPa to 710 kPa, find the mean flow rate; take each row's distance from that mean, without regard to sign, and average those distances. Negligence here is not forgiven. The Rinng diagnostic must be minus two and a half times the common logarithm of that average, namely 2.1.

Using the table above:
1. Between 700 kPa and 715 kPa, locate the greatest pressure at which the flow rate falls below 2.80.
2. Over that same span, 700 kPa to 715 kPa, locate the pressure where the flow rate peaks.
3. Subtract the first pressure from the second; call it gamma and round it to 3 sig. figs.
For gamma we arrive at -12.5 kPa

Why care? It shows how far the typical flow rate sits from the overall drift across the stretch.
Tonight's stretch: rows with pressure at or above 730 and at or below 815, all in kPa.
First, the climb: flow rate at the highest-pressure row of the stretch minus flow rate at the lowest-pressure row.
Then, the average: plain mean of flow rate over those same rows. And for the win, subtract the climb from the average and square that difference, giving 10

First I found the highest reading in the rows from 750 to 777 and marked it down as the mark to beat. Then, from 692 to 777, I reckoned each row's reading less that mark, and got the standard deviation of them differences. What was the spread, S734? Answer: 0.34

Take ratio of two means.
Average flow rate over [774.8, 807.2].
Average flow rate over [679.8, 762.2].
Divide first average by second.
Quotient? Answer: 0.86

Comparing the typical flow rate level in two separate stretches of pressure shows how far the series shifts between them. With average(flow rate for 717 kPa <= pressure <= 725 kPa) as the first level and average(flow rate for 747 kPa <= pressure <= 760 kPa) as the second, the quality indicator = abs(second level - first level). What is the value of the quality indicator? 0.20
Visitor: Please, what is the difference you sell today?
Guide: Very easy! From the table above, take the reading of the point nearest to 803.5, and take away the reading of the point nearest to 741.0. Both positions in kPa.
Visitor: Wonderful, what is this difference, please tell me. -0.6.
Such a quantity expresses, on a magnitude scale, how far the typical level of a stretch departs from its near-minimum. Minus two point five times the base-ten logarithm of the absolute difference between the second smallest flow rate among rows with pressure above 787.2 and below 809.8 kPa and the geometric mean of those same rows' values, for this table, 2.6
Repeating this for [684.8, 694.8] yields 7.4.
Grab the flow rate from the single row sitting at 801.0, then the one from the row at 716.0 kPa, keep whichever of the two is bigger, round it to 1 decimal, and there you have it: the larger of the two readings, 2.8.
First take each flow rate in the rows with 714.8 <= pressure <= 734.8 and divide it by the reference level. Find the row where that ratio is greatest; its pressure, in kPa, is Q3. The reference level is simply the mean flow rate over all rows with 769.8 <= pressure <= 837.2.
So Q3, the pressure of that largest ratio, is 733.5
